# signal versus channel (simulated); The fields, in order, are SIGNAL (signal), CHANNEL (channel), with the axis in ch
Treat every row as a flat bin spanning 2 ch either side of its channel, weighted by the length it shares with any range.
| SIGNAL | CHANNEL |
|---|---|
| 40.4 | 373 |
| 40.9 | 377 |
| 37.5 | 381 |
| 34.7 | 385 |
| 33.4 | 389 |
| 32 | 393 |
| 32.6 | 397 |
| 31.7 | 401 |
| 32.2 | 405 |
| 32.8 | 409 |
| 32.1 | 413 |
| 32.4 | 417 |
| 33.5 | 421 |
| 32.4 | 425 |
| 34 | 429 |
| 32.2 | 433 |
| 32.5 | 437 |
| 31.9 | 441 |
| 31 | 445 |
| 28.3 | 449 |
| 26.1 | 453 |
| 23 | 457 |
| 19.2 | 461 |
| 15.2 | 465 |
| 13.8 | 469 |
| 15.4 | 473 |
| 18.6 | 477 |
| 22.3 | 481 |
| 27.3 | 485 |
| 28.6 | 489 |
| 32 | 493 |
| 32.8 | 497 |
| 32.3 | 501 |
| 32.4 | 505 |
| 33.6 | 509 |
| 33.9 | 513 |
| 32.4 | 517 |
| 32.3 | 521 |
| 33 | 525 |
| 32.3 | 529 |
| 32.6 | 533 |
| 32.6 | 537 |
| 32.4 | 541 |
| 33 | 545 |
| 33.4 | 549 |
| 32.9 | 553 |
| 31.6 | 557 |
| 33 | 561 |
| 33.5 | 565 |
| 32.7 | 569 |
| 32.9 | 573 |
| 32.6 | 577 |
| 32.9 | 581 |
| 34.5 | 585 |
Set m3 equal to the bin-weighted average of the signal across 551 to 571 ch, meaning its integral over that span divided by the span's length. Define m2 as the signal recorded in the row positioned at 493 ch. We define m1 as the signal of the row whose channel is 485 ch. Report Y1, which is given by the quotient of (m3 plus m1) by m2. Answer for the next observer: 1.88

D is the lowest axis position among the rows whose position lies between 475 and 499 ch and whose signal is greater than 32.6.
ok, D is 497 ch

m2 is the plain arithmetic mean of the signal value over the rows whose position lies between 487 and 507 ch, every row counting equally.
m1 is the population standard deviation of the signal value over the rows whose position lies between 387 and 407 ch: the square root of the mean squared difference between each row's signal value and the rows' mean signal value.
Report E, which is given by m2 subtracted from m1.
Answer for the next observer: -31.0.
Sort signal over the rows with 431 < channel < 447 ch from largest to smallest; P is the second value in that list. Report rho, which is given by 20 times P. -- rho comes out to 644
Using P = 32.2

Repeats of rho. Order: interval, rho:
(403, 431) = 670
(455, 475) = 384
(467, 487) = 446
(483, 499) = 640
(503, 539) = 672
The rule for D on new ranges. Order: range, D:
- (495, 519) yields 497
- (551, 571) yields 553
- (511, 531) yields 513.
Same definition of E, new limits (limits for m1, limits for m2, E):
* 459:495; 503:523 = -26.7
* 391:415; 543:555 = -32.7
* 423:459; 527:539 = -29.1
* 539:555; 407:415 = -32.1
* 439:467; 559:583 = -27.2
